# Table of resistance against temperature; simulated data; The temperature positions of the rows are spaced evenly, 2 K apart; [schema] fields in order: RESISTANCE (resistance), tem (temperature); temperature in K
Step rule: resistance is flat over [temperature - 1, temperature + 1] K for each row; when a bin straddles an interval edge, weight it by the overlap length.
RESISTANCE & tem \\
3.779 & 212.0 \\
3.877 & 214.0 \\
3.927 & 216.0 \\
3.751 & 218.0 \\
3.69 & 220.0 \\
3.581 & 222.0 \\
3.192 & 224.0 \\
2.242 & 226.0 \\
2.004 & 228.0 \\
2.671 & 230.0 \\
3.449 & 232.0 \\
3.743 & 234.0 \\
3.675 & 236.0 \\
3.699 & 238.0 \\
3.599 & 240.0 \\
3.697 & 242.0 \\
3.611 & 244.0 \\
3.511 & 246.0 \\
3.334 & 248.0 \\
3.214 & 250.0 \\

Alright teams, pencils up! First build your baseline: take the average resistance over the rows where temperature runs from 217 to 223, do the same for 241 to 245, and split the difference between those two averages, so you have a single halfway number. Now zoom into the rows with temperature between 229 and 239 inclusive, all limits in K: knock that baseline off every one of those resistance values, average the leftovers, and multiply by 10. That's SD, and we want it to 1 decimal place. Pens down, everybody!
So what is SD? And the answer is -2.2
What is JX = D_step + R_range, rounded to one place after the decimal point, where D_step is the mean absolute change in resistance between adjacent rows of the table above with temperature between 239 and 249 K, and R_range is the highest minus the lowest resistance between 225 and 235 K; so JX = 1.9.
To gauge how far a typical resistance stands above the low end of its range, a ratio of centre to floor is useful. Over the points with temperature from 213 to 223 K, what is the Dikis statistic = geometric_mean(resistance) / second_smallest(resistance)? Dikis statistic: 1.02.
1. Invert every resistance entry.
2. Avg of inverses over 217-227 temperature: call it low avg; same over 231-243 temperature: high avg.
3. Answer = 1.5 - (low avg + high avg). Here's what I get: 0.91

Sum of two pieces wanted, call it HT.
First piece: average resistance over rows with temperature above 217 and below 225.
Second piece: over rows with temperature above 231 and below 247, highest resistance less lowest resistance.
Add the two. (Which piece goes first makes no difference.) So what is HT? 3.8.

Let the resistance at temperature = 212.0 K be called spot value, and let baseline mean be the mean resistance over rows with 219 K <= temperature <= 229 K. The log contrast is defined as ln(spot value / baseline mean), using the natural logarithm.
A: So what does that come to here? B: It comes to 0.25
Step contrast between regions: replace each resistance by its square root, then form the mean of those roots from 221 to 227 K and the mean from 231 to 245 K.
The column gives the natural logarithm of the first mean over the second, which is -0.10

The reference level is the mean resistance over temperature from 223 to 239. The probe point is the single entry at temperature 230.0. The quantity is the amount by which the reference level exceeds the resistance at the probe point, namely 0.41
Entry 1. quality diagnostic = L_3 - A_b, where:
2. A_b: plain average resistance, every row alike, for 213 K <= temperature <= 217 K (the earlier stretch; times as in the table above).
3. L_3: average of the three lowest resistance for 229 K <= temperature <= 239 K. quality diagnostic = -0.6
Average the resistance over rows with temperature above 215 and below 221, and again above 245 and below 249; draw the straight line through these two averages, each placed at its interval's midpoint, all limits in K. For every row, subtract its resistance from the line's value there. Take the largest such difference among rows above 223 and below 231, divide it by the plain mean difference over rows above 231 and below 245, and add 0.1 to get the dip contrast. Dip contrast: -16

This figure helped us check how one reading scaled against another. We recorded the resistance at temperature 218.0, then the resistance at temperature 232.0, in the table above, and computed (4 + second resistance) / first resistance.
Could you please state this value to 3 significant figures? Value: 1.99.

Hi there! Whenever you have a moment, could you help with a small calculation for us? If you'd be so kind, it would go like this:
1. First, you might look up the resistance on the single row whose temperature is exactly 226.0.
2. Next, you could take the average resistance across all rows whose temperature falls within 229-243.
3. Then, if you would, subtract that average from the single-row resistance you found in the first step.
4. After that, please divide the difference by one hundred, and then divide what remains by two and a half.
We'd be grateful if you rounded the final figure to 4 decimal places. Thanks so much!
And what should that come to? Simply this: -0.0051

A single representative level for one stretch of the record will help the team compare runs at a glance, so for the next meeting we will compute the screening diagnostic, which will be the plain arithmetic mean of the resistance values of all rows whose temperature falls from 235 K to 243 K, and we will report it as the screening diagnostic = 3.67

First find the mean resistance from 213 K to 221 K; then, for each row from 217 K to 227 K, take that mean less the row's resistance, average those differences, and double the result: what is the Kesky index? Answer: 1.04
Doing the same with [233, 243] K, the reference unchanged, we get 0.26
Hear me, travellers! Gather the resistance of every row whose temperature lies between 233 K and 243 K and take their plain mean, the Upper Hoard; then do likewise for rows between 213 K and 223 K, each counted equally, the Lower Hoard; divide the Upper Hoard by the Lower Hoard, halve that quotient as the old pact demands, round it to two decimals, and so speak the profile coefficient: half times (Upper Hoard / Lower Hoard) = 0.49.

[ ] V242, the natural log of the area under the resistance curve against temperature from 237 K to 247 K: 3.6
